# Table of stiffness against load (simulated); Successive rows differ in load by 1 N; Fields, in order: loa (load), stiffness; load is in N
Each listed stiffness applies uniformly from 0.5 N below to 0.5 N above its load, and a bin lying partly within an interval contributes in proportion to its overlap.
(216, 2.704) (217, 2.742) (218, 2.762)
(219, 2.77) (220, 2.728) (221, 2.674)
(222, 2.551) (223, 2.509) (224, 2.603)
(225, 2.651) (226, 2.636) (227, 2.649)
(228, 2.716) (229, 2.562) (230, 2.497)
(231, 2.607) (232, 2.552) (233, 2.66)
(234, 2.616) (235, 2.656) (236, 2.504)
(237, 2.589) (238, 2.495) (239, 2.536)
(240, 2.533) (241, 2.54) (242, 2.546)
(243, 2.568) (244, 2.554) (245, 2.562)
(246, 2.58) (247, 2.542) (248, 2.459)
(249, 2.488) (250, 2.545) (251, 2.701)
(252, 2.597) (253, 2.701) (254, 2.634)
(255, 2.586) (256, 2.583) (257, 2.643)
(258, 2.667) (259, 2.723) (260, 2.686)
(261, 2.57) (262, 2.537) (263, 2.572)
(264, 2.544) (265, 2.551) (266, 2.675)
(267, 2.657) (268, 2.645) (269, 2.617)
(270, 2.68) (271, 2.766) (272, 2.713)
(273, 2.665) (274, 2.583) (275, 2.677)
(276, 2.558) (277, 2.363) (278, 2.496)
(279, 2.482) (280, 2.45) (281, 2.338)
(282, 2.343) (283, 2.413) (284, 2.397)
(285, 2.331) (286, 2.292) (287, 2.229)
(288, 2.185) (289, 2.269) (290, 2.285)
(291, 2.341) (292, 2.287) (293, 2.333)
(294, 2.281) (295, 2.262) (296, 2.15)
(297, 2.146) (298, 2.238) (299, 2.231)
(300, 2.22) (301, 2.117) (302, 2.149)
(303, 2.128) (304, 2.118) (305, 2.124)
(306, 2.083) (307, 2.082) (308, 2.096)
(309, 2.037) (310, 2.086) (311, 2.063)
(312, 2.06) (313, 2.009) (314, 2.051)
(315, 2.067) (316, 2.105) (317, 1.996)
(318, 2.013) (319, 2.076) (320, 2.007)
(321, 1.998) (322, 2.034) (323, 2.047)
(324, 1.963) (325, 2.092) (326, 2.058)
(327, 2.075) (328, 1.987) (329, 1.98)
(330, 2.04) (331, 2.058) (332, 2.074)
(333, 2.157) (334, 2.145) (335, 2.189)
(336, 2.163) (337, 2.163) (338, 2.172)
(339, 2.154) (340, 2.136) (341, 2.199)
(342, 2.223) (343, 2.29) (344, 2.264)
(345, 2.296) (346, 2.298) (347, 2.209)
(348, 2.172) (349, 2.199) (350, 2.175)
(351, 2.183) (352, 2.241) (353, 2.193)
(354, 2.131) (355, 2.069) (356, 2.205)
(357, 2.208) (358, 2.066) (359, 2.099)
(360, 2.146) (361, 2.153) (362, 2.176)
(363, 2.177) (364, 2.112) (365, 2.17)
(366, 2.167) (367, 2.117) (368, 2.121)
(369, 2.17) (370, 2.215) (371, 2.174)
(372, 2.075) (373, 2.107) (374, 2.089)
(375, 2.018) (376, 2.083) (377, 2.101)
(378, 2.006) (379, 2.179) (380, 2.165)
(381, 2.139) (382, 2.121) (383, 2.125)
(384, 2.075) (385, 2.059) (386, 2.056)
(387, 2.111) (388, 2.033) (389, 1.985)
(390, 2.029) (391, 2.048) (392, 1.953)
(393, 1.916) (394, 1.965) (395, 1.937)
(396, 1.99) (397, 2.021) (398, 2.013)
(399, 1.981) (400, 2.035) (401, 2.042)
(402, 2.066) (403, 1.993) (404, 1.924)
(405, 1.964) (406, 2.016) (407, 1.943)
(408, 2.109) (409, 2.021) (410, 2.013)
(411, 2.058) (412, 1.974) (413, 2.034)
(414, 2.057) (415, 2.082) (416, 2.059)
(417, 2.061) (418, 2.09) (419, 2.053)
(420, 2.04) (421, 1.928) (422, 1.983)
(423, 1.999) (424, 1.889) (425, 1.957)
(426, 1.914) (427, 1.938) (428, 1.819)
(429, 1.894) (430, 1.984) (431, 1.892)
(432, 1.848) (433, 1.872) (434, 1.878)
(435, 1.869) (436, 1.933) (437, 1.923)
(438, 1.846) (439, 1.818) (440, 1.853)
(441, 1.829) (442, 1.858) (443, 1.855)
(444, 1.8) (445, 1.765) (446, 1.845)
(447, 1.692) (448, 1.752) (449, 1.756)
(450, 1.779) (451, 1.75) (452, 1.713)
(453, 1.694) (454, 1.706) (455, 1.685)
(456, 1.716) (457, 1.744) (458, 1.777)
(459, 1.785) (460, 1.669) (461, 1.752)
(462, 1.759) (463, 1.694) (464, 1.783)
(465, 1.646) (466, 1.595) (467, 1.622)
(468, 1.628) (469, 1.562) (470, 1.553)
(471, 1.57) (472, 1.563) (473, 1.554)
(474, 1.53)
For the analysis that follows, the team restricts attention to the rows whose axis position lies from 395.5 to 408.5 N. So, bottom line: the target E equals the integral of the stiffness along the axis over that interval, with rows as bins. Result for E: 26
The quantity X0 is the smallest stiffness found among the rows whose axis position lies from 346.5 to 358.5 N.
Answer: 2.066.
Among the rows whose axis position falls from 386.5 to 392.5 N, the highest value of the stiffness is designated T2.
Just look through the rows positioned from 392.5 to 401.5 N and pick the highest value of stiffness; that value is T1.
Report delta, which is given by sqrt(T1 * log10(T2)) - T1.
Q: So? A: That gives -1.2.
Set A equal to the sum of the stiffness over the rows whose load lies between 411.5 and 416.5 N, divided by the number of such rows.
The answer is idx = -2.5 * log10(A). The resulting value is -0.775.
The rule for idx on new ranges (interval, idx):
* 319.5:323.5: -0.764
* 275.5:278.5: -0.983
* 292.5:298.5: -0.873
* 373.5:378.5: -0.784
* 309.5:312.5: -0.790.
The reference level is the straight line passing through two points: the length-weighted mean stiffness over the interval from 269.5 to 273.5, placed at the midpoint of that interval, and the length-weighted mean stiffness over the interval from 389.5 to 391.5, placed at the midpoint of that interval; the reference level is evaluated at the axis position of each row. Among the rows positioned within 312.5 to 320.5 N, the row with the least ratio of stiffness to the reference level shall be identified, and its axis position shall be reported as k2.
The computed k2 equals 313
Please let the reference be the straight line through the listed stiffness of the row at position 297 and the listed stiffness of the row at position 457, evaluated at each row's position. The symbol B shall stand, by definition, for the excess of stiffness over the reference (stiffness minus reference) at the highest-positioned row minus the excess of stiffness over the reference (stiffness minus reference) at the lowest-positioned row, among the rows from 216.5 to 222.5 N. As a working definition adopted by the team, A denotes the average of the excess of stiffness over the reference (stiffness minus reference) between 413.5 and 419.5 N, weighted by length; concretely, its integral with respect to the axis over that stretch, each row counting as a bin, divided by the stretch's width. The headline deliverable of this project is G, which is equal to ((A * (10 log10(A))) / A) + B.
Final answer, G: -7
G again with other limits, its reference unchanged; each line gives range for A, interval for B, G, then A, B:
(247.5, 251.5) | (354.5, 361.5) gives -5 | 0.28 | 0.10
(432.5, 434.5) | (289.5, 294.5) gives -11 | 0.07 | 0.01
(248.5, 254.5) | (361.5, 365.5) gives -5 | 0.35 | 0.00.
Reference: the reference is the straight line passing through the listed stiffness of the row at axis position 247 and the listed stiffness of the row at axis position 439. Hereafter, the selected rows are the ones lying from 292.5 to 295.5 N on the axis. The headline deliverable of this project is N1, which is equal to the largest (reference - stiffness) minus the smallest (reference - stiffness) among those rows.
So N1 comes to 0.063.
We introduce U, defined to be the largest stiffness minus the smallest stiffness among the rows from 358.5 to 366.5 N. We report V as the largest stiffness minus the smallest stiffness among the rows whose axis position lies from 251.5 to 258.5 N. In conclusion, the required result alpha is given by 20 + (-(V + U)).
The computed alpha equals 19.8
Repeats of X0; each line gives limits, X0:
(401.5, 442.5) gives 1.818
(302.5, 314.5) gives 2.009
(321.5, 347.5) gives 1.963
